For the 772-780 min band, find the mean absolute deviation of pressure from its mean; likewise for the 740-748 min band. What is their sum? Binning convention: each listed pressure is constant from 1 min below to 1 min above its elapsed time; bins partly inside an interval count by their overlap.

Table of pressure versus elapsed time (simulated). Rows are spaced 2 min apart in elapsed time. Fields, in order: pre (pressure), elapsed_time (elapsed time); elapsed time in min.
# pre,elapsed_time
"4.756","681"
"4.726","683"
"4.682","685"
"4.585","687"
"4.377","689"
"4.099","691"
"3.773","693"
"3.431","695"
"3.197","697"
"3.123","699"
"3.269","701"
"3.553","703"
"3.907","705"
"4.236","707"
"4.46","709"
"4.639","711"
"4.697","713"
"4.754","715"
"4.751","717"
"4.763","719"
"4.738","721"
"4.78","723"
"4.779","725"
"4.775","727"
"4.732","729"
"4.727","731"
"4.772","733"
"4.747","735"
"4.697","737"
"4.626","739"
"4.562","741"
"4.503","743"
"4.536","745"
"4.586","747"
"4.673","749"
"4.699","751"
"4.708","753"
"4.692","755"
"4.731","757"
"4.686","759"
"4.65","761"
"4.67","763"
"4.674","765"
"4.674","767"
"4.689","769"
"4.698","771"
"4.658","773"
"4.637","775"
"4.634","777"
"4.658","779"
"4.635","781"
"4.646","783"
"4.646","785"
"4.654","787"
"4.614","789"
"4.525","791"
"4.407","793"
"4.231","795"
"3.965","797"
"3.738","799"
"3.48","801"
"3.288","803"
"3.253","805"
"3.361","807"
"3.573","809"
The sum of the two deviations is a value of 0.04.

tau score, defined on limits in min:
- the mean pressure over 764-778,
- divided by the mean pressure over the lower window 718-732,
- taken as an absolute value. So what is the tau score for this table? 0.98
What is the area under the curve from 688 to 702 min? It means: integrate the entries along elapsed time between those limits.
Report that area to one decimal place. 50.5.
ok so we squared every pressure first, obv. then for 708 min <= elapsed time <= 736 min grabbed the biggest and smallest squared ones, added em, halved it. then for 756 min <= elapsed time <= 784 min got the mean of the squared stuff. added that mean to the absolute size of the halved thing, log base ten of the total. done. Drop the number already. 1.64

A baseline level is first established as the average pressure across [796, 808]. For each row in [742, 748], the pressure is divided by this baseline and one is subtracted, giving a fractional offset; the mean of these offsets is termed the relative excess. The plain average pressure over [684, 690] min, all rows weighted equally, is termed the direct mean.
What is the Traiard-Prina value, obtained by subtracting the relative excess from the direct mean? 4.26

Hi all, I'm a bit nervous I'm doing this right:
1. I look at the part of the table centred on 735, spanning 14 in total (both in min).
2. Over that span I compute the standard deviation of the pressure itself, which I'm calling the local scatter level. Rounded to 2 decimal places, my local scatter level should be 0.07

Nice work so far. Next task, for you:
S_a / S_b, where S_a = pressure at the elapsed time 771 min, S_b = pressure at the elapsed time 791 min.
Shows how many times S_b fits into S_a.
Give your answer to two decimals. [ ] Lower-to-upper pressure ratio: 1.04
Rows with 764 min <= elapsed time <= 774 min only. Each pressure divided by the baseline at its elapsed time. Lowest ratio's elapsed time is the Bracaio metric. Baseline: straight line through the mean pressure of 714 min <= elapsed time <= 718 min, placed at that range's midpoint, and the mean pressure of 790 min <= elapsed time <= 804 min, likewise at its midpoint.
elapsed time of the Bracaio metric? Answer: 765 min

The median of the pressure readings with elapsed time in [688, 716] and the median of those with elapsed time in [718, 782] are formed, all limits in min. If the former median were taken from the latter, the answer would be 0.68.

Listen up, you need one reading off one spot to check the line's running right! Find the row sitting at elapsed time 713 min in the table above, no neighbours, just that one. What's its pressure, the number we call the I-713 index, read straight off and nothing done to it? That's 4.697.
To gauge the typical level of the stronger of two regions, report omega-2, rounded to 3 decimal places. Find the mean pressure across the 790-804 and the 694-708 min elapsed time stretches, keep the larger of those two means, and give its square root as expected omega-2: 1.987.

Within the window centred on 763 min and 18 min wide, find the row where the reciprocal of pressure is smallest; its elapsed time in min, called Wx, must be 757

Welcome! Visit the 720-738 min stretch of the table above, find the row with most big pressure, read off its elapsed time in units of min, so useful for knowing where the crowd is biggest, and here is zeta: 723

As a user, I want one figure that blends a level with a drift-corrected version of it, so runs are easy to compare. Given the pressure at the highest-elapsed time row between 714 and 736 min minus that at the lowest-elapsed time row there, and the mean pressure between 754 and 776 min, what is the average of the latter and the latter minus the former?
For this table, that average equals 4.7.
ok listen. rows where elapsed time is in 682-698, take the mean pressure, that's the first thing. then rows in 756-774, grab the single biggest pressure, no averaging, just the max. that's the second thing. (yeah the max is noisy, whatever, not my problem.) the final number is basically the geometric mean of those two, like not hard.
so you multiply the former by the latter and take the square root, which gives 4.4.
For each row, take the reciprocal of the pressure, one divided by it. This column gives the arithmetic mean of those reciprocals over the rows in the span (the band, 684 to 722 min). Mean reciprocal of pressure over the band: 0.246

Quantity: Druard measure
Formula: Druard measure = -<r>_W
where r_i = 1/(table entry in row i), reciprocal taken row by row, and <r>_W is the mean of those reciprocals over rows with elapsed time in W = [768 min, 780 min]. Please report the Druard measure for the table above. -0.214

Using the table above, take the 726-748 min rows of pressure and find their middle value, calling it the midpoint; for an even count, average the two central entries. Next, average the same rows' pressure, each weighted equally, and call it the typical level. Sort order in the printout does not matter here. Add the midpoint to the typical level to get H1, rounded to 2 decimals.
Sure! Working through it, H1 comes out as 9.36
